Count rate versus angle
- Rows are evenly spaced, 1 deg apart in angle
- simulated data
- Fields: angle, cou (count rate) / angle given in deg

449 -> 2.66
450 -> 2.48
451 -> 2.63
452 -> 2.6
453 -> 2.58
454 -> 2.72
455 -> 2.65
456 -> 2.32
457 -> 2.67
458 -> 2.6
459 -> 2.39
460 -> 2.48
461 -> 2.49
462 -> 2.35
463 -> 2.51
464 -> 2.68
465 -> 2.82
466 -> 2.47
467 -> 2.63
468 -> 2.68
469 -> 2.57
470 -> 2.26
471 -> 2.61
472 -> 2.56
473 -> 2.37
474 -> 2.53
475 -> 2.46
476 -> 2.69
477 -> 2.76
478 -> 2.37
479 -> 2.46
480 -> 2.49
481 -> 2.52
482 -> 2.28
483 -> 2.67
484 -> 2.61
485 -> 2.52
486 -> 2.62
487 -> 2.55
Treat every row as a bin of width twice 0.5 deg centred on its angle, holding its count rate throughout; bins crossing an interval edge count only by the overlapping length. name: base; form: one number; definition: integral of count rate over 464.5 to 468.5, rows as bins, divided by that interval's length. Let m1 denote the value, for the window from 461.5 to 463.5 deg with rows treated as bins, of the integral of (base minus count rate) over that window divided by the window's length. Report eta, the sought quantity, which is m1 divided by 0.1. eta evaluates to 2.2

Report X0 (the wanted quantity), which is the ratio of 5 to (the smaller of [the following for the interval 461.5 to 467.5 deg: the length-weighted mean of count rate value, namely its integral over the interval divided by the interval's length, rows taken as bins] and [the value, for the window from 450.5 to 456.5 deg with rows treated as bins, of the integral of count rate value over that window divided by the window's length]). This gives 1.94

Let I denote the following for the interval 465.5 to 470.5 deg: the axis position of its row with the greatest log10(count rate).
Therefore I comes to 468 deg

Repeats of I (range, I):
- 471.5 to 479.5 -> 477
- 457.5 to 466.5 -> 465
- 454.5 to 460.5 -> 457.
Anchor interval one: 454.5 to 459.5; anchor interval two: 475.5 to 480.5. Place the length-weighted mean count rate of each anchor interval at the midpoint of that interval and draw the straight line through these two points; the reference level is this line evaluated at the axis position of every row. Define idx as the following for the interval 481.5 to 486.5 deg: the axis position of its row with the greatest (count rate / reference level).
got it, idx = 483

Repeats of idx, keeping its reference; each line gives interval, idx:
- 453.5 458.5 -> 454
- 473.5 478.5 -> 477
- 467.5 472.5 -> 468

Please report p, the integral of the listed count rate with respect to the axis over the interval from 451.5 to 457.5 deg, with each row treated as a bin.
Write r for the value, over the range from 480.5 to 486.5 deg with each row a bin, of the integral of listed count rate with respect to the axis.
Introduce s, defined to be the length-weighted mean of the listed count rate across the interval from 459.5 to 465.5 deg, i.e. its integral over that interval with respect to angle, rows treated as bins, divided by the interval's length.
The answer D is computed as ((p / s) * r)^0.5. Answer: 9.62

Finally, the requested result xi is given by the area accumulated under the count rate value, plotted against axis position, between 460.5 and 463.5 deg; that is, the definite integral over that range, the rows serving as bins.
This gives 7.35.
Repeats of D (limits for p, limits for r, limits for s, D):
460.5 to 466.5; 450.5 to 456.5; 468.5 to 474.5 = 9.78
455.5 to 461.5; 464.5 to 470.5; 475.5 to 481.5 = 9.51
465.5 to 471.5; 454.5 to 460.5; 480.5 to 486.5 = 9.52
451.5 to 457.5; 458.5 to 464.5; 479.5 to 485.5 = 9.60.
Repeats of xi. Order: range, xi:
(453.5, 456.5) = 7.69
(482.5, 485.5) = 7.80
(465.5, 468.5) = 7.78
